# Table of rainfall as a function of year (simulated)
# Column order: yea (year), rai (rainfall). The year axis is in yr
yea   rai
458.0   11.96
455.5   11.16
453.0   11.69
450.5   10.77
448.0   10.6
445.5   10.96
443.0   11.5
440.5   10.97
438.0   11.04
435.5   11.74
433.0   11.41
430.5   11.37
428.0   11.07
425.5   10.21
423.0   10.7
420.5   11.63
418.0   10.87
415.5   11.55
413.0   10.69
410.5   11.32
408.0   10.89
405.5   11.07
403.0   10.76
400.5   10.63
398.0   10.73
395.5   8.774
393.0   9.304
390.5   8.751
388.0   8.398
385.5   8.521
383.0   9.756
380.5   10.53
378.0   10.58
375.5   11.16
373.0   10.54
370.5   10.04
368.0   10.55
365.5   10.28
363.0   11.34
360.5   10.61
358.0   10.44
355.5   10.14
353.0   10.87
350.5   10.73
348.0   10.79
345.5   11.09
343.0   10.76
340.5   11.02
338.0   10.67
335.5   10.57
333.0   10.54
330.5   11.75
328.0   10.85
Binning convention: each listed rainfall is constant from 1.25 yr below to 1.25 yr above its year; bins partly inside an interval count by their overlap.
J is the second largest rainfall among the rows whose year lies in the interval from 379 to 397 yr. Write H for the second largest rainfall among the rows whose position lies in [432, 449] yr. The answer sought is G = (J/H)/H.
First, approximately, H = 11.5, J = 9.756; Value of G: 0.074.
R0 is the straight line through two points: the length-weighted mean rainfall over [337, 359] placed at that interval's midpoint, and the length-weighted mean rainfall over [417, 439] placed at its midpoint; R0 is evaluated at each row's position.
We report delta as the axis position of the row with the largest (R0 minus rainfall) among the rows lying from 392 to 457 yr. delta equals 395.5 yr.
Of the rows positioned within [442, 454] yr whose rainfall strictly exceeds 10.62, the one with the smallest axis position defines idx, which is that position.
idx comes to 443.0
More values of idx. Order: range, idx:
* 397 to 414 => 398.0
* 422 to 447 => 423.0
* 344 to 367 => 345.5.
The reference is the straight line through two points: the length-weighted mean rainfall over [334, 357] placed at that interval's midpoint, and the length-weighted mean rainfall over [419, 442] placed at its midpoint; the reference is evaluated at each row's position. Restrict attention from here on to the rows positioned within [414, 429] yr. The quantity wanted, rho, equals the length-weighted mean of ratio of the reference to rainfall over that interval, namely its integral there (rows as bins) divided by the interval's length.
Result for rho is 1.01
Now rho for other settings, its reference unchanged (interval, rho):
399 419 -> 1.01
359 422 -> 1.06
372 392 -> 1.13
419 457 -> 1.00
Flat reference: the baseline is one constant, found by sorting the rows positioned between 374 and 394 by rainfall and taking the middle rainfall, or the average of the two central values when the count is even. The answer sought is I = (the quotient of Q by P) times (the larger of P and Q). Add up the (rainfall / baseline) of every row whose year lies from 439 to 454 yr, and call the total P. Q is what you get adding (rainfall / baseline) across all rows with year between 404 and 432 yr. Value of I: 23.2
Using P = 7.0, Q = 12.7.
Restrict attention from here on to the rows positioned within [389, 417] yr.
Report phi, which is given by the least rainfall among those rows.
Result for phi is 8.751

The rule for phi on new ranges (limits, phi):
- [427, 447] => 10.96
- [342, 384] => 9.756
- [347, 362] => 10.14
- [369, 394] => 8.398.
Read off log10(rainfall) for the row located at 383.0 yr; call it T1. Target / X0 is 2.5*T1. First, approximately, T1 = 0.989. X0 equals 2.47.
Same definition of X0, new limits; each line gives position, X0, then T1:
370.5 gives 2.50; 1.002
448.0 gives 2.56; 1.025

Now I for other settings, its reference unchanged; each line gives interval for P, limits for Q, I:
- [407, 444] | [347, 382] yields 15.6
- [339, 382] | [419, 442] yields 10.5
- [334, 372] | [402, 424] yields 10.4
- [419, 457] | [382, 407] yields 10.1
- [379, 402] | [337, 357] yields 9.1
